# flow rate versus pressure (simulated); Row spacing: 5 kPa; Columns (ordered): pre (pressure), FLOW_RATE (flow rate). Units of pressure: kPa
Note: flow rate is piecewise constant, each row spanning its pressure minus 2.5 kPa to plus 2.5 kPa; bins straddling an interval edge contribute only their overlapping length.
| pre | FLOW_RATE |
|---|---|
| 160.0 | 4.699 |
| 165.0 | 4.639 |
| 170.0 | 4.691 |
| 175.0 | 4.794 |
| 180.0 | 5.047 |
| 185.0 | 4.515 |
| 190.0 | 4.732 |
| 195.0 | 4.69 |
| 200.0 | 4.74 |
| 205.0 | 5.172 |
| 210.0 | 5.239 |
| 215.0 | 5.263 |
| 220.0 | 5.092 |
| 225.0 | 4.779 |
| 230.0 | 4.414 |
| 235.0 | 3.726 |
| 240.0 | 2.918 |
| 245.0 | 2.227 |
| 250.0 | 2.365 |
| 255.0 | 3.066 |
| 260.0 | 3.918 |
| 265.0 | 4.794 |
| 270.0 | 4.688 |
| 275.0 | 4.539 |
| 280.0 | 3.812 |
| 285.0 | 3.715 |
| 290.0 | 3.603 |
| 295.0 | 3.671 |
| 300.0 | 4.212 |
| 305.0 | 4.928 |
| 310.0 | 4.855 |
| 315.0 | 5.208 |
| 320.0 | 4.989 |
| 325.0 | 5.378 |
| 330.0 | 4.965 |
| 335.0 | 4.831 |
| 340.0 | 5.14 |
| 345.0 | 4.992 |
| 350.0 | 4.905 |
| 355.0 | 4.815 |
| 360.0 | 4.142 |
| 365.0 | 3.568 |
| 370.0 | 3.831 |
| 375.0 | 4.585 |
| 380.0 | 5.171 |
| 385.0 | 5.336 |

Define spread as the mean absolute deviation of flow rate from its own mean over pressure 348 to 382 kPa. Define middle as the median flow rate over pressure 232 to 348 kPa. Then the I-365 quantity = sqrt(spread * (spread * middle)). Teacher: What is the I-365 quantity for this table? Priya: 1.07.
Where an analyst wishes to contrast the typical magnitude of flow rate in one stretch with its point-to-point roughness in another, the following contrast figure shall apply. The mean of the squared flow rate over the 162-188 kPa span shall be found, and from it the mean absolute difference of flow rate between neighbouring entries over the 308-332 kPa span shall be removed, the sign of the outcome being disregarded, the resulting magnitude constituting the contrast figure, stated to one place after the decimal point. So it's 22.1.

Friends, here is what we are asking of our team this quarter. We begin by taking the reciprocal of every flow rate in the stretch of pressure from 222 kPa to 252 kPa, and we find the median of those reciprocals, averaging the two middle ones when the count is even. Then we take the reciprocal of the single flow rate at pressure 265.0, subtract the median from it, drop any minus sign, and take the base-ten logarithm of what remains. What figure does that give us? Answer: -1.0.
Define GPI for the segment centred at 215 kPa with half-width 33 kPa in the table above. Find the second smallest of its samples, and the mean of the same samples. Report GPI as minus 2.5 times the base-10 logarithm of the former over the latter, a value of 0.45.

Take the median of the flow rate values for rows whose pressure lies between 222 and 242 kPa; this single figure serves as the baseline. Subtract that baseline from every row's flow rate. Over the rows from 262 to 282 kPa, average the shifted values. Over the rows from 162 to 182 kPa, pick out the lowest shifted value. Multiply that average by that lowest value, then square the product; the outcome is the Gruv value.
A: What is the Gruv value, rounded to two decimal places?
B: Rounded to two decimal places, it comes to 0.05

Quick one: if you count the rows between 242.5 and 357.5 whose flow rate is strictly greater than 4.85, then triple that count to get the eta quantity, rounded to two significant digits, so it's 27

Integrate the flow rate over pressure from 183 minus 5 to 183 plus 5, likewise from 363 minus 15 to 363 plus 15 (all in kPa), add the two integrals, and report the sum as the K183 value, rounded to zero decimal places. 177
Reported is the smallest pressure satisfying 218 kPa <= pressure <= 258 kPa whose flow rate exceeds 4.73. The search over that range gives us 220.0 kPa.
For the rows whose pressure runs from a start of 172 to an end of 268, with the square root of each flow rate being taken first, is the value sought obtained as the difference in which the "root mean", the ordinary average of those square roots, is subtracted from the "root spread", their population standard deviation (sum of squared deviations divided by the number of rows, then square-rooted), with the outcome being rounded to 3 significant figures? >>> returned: -1.81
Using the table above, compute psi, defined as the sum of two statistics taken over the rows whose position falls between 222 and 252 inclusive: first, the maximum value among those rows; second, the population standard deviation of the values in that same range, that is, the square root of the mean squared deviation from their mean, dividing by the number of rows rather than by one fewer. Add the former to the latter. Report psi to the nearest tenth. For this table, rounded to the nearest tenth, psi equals 5.8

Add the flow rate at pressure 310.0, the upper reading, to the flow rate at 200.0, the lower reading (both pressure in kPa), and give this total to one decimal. 9.6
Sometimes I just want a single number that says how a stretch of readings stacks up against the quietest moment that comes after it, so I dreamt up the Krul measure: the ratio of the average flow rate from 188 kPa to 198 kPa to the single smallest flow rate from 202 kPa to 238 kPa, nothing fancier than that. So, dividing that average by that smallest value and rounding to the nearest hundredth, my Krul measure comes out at 1.26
